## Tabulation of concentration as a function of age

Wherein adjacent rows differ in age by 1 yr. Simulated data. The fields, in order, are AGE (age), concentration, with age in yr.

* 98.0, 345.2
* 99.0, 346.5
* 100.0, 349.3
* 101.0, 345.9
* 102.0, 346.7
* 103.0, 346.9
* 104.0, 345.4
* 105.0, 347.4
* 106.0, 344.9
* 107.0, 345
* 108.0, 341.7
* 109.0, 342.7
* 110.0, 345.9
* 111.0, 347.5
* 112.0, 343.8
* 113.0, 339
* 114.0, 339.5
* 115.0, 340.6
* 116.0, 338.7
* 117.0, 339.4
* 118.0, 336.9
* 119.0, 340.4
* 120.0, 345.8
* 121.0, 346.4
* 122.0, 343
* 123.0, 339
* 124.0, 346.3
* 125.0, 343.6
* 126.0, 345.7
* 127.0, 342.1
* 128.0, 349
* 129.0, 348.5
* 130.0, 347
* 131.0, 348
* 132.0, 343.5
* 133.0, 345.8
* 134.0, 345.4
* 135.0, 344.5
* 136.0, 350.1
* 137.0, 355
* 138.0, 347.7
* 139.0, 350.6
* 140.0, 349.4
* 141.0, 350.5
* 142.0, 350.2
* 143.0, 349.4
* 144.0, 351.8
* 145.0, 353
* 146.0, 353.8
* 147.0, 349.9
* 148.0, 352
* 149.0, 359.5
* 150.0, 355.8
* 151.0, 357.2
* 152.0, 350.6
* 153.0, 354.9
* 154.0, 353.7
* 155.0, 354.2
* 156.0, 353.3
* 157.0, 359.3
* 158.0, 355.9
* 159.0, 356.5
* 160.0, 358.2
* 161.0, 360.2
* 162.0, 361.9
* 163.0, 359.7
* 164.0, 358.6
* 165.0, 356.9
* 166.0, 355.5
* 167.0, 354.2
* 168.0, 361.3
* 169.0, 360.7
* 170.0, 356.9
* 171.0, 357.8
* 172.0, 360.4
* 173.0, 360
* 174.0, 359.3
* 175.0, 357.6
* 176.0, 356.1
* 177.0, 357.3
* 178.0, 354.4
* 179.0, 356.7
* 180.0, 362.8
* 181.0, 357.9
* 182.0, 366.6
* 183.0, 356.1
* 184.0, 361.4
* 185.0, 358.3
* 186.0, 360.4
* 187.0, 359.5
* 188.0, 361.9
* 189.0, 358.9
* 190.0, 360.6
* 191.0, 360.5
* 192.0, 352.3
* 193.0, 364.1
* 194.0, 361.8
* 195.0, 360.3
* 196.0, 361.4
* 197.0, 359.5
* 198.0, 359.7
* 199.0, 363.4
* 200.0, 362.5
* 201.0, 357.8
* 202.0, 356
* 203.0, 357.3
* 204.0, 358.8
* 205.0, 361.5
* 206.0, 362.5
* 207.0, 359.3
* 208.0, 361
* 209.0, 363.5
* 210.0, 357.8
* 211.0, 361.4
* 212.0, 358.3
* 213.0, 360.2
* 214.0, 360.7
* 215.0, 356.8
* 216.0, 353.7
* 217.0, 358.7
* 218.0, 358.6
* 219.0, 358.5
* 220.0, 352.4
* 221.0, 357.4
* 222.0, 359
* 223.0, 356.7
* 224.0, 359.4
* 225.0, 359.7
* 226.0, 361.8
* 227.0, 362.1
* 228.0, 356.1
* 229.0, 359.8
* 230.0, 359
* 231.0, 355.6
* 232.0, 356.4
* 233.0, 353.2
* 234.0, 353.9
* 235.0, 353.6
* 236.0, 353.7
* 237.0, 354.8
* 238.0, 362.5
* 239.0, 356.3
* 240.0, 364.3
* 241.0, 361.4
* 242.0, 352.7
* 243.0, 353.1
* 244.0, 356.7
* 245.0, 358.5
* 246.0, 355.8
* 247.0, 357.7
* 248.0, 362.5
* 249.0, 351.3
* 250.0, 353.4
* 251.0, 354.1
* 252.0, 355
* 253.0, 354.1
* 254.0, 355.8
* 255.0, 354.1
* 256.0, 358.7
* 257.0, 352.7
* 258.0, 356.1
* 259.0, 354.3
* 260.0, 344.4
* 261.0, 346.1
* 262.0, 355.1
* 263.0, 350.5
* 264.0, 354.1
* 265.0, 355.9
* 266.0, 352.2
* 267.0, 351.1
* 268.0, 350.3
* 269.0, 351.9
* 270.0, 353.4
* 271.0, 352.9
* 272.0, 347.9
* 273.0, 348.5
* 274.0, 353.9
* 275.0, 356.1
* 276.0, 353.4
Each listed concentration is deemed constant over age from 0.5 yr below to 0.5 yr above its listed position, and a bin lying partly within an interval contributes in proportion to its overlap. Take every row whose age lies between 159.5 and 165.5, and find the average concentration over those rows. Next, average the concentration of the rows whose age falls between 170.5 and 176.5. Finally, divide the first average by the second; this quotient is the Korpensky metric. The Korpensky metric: 1.00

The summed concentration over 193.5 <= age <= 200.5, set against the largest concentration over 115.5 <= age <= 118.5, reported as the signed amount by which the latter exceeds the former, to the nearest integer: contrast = -2189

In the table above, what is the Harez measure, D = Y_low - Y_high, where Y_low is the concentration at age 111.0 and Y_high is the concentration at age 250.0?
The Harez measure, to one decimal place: -5.9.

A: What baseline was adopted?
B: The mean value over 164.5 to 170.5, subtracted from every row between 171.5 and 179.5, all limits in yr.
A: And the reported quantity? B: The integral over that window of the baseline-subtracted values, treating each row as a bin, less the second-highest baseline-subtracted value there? -1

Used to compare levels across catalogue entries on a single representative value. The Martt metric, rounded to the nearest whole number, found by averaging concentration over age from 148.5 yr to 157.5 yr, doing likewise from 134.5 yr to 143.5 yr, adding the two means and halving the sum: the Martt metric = 353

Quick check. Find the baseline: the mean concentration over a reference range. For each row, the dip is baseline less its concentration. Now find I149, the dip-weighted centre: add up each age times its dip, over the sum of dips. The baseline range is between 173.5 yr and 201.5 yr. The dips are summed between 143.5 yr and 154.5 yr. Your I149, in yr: 148.6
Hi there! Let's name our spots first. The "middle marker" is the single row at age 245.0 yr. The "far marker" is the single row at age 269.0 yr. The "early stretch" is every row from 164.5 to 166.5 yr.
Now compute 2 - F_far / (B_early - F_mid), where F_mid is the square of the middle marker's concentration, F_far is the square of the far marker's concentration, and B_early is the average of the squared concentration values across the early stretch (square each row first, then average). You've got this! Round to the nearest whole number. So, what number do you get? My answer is 77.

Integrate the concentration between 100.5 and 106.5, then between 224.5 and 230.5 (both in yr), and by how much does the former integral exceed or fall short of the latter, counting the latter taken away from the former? -81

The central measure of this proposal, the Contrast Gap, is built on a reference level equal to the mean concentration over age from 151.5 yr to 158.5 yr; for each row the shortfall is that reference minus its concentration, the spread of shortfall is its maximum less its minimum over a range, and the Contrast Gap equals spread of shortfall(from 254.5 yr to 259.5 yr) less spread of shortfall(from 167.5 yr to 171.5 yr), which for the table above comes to 1.6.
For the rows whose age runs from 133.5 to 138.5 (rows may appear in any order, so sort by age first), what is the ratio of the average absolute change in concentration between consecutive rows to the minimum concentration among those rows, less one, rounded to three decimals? -0.986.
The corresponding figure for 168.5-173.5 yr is -0.995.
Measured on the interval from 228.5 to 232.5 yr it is -0.995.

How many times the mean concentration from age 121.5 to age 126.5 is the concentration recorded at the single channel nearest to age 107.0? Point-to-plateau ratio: 1.00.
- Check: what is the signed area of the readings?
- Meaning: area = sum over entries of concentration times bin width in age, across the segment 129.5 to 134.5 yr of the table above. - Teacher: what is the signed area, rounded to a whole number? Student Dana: 1730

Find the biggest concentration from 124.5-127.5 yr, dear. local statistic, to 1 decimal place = 345.7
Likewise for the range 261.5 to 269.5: 355.9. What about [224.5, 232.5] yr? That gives 362.1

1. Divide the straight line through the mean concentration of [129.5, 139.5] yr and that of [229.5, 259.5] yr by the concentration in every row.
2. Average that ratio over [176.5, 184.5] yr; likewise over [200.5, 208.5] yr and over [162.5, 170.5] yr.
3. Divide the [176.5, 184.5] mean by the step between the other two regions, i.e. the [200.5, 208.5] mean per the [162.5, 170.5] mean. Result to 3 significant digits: 0.974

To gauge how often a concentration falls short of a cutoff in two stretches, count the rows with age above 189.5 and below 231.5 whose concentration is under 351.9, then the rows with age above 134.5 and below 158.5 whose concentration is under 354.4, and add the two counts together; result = 17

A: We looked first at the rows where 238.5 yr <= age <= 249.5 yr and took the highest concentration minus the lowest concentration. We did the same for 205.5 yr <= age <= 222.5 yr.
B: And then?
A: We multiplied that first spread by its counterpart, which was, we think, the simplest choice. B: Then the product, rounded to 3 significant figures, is 144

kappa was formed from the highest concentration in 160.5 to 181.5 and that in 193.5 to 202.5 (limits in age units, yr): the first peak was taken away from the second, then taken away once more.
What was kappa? -362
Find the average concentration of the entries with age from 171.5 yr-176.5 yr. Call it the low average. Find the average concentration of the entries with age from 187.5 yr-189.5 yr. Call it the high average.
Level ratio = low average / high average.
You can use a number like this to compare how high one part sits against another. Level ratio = 1.00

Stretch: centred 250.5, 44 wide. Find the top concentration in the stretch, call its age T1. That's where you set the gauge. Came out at 240.0 yr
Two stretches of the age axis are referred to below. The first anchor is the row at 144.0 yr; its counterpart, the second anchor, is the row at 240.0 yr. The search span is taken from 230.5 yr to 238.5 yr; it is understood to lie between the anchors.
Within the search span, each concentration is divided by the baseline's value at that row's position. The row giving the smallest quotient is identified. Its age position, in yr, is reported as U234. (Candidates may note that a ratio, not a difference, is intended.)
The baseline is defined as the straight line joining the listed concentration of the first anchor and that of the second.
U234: 233.0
